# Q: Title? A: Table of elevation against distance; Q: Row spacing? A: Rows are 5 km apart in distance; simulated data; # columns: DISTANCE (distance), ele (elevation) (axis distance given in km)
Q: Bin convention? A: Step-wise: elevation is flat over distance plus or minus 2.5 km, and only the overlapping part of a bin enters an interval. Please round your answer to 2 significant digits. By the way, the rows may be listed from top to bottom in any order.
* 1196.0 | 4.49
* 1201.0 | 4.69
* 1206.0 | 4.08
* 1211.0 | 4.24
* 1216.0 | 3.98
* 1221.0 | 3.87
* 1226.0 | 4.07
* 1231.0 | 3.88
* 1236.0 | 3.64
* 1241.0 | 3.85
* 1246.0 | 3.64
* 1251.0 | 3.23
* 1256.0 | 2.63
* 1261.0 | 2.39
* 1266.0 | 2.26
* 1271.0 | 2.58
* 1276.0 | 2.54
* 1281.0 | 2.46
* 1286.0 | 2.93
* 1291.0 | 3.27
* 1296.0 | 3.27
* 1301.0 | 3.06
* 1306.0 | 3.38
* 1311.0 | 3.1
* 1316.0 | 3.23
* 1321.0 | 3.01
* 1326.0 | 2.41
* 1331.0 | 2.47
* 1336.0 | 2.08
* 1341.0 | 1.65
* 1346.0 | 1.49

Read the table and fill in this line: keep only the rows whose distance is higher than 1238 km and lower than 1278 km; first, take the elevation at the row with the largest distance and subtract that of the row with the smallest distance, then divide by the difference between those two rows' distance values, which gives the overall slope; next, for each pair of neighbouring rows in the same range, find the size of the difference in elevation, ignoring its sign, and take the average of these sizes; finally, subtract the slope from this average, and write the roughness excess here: 0.32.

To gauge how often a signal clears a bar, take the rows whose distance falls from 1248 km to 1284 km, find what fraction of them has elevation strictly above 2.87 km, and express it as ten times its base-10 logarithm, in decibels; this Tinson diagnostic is -8.5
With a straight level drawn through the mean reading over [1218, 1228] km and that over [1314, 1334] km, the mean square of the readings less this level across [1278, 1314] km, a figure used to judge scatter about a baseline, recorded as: 0.14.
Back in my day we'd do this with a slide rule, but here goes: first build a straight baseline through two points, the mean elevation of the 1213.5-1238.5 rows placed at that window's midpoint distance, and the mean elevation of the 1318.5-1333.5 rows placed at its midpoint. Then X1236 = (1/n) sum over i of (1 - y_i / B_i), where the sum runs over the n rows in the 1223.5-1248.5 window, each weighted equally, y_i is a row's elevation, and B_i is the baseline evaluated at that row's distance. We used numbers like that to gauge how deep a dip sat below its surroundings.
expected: -0.014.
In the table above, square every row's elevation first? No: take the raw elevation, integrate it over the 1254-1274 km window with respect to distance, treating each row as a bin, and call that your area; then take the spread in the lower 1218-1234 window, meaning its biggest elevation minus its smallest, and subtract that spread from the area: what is 49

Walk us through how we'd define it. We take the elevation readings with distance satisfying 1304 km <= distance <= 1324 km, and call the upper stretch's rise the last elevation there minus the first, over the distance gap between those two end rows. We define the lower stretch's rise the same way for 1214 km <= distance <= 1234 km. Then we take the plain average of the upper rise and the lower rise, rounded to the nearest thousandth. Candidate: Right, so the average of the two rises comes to -0.016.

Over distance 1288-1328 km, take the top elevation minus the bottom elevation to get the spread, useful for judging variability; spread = 0.97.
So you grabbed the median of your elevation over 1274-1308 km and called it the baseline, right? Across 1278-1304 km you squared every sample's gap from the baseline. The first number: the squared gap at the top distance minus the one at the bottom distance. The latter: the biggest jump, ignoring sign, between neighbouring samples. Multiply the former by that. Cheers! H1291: -0.12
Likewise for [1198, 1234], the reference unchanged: -3.21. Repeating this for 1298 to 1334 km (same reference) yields 0.15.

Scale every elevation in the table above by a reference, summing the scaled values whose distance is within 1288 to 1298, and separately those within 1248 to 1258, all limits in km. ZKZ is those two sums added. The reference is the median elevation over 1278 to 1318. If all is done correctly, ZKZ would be 3.9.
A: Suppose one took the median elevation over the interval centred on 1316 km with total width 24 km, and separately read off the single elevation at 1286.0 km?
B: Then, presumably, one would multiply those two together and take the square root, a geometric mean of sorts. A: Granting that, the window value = 3.01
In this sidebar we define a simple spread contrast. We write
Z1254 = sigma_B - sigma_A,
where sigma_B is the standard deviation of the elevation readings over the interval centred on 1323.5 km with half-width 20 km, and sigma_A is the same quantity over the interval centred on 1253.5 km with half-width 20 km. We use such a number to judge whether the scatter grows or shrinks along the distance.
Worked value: -0.02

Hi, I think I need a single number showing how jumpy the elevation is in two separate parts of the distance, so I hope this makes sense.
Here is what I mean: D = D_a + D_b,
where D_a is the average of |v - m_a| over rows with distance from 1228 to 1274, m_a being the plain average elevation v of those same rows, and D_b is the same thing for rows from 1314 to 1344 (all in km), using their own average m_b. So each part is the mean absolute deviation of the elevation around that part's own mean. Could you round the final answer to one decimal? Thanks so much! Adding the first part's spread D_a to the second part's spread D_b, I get 1.0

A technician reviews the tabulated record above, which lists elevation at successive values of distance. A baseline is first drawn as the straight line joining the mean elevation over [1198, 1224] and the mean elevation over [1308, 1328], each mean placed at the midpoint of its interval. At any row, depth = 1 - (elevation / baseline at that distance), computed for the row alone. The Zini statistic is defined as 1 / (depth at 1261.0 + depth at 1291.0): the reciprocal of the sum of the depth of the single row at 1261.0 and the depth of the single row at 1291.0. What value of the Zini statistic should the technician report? 3.0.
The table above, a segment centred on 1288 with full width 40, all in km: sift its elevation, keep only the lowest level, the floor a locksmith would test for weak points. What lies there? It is 2.46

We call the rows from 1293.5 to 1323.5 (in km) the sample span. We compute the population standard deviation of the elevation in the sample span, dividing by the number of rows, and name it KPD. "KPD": 0.13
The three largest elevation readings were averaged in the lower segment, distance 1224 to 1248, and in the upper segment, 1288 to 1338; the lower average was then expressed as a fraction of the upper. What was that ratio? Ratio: 1.19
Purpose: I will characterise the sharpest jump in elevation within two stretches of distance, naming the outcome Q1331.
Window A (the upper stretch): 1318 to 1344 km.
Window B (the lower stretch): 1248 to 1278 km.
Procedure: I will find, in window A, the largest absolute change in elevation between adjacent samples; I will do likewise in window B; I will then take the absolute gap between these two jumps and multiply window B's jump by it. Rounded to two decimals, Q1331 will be 0.00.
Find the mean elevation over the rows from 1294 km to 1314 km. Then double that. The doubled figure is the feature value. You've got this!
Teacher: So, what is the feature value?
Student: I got 6.4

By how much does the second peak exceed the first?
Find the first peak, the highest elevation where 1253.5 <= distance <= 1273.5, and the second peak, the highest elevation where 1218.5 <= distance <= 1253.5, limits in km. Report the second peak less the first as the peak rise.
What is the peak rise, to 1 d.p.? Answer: 1.4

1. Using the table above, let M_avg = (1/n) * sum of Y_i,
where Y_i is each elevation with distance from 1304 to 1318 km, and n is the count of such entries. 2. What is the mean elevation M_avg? 3.2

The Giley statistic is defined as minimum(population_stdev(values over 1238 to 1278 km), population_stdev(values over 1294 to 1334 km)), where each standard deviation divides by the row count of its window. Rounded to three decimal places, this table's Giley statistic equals 0.338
